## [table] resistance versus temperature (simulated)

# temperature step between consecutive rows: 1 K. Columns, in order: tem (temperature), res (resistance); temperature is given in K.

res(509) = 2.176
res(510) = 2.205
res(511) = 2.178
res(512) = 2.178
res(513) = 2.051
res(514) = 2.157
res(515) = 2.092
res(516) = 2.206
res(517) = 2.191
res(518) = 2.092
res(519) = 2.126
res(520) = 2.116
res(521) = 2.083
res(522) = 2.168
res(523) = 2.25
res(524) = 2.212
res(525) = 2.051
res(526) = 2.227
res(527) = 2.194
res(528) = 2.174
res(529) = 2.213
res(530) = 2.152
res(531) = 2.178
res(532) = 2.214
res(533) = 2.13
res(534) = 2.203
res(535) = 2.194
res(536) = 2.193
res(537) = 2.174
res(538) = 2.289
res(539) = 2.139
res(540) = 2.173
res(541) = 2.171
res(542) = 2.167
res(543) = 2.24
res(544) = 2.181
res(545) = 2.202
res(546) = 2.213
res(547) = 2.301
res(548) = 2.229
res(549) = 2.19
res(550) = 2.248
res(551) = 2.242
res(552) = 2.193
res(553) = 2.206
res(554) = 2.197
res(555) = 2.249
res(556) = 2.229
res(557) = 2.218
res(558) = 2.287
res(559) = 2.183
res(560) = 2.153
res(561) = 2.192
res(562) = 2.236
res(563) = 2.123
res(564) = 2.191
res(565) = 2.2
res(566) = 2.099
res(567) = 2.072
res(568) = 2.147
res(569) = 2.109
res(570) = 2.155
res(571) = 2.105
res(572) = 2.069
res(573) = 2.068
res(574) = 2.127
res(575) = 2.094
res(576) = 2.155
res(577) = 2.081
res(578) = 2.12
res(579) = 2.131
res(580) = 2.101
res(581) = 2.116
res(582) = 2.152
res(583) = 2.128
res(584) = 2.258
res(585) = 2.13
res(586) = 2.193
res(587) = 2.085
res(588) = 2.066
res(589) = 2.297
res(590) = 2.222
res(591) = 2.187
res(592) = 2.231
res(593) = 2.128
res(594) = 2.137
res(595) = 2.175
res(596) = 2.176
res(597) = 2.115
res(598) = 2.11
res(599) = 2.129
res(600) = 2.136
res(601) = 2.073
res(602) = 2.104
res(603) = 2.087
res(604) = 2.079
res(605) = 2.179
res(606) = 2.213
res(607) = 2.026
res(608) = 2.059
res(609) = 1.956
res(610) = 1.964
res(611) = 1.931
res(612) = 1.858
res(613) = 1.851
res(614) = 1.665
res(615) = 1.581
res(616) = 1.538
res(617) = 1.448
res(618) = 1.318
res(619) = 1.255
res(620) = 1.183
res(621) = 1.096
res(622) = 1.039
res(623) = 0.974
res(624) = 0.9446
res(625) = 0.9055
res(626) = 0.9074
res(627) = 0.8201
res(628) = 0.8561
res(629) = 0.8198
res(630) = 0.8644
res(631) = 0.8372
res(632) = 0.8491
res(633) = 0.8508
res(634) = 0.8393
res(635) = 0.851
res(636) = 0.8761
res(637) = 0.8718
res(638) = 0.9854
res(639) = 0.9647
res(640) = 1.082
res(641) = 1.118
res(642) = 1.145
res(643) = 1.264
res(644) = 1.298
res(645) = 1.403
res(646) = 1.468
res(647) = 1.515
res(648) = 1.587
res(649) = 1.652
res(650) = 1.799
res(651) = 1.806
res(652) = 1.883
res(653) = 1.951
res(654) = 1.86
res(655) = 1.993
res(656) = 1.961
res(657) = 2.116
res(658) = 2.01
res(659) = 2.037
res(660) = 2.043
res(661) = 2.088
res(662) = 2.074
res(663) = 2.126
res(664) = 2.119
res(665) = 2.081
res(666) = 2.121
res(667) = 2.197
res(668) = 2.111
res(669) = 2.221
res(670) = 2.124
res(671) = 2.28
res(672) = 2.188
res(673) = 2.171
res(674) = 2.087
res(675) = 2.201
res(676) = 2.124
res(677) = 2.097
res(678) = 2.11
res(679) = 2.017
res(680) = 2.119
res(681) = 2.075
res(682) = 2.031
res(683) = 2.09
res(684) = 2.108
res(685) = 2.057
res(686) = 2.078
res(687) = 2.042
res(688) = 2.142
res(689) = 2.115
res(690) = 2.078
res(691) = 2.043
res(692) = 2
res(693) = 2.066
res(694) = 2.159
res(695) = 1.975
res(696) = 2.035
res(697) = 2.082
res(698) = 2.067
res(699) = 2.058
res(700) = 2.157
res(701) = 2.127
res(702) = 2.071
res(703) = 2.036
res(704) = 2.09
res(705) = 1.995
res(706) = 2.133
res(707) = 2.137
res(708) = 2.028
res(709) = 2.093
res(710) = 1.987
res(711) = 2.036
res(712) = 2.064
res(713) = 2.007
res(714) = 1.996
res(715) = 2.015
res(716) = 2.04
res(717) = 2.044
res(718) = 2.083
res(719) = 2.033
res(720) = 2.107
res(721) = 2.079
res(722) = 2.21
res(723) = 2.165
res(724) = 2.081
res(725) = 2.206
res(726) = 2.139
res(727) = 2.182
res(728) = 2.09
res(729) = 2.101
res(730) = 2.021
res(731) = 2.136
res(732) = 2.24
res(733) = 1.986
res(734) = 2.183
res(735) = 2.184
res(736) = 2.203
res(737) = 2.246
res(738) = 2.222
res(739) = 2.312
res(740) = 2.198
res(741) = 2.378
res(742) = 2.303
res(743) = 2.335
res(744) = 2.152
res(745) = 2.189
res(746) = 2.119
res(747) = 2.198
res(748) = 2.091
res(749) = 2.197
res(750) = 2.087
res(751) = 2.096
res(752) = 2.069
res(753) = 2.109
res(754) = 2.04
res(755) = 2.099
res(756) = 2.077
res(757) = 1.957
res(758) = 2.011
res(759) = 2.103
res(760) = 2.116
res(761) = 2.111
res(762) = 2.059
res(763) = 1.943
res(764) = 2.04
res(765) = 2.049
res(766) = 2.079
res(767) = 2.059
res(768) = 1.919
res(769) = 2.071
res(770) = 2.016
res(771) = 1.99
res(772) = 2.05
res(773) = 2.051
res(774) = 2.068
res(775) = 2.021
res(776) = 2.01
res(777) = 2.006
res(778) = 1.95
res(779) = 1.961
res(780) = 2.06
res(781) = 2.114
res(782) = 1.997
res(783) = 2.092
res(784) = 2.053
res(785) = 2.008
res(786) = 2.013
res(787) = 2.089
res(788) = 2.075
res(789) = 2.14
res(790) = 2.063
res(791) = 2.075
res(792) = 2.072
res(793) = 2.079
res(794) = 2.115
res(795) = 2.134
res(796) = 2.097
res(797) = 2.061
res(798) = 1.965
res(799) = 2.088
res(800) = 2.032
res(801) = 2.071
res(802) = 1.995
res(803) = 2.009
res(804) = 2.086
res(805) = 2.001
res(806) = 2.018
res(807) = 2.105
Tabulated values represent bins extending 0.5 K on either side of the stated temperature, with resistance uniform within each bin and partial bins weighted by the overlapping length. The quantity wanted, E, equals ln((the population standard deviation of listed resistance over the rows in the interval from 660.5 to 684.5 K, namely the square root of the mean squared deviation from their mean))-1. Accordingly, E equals -3.8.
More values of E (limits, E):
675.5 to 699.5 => -4.1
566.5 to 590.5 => -3.8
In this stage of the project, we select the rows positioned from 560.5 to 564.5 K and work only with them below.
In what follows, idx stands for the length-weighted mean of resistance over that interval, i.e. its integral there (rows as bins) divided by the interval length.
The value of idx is 2.19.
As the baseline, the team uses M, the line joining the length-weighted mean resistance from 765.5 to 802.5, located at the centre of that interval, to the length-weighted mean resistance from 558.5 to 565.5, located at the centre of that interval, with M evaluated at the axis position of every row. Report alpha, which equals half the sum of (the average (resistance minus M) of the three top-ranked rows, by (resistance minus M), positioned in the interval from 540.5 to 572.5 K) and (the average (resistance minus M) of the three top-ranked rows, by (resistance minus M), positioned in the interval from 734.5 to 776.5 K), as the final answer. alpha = 0.180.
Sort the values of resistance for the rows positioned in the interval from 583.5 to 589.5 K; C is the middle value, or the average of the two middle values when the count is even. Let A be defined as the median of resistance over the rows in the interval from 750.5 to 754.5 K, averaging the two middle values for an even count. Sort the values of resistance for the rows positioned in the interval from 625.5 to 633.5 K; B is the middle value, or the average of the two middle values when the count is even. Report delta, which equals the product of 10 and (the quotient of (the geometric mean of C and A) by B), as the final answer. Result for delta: 25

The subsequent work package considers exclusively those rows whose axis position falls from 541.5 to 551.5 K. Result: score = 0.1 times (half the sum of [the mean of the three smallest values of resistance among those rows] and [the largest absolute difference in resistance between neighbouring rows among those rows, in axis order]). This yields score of 0.1134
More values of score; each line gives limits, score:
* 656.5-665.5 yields 0.1068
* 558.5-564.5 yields 0.1133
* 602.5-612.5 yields 0.1051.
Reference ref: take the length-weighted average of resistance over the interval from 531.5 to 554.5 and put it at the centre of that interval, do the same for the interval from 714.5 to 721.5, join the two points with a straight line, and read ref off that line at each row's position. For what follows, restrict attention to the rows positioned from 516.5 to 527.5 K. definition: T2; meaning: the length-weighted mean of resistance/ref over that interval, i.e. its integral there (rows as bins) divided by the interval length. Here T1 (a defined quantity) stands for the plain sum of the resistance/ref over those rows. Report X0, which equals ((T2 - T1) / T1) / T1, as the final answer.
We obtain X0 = -0.09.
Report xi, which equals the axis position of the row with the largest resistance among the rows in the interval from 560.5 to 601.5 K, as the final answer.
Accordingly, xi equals 589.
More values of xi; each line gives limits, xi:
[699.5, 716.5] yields 700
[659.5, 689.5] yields 671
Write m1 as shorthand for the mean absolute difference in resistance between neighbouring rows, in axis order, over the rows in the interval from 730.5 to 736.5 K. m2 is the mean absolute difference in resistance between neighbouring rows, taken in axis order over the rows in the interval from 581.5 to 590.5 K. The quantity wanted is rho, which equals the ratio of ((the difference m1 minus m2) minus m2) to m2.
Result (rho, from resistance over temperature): -0.8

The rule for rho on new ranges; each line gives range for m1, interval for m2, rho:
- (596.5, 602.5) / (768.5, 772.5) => -1.5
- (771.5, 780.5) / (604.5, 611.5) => -1.5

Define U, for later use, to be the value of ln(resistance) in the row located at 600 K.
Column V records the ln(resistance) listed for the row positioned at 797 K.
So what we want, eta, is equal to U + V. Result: 1.48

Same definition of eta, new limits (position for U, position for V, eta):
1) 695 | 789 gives 1.44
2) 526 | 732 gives 1.61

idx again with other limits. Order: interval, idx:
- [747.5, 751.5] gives 2.12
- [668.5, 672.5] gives 2.20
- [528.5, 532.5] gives 2.19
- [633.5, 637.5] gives 0.86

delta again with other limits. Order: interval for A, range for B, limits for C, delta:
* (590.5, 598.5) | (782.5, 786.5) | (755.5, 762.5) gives 10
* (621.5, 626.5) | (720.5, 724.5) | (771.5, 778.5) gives 7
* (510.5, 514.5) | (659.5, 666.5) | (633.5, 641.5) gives 7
